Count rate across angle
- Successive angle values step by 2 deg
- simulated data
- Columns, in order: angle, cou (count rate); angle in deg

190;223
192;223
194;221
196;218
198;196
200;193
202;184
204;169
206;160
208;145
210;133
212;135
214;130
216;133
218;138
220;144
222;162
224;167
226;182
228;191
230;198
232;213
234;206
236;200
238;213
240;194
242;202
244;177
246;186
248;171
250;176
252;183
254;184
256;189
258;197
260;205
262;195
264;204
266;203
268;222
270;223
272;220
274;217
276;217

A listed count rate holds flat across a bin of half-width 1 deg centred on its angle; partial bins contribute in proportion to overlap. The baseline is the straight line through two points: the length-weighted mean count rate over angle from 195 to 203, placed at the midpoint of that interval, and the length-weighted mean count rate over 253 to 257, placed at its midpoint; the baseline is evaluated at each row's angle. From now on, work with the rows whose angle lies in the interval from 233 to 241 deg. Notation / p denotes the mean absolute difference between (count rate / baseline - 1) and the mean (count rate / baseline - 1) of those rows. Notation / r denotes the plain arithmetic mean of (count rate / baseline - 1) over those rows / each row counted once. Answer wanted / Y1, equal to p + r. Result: 0.10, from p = 0.032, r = 0.07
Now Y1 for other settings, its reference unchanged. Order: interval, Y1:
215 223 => -0.21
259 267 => 0.11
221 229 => -0.03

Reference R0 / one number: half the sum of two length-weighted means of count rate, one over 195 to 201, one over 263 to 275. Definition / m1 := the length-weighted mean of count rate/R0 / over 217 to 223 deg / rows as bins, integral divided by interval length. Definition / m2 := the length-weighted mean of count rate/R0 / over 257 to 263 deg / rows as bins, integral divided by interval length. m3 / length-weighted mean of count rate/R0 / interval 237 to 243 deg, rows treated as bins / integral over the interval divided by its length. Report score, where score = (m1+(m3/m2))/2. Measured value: 0.86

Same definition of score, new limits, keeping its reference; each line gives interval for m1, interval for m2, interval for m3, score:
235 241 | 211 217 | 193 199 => 1.28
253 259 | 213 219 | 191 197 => 1.28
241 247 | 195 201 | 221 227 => 0.87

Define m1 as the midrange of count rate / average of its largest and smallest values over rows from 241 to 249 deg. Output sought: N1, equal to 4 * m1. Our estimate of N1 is 746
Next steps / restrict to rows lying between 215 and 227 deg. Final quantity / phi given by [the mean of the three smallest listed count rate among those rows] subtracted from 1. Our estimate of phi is -137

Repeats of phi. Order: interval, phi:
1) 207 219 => -131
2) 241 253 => -174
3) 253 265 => -188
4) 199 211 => -145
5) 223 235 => -179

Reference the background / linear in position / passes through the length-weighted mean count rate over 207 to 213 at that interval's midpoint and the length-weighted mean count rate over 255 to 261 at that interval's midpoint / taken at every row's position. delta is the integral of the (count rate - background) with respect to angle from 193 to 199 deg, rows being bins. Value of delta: 548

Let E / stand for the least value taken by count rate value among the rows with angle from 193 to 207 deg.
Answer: 160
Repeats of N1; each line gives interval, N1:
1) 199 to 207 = 706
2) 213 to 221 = 548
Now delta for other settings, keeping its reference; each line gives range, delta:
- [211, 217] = -60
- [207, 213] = 0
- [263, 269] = 17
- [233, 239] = 219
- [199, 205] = 325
